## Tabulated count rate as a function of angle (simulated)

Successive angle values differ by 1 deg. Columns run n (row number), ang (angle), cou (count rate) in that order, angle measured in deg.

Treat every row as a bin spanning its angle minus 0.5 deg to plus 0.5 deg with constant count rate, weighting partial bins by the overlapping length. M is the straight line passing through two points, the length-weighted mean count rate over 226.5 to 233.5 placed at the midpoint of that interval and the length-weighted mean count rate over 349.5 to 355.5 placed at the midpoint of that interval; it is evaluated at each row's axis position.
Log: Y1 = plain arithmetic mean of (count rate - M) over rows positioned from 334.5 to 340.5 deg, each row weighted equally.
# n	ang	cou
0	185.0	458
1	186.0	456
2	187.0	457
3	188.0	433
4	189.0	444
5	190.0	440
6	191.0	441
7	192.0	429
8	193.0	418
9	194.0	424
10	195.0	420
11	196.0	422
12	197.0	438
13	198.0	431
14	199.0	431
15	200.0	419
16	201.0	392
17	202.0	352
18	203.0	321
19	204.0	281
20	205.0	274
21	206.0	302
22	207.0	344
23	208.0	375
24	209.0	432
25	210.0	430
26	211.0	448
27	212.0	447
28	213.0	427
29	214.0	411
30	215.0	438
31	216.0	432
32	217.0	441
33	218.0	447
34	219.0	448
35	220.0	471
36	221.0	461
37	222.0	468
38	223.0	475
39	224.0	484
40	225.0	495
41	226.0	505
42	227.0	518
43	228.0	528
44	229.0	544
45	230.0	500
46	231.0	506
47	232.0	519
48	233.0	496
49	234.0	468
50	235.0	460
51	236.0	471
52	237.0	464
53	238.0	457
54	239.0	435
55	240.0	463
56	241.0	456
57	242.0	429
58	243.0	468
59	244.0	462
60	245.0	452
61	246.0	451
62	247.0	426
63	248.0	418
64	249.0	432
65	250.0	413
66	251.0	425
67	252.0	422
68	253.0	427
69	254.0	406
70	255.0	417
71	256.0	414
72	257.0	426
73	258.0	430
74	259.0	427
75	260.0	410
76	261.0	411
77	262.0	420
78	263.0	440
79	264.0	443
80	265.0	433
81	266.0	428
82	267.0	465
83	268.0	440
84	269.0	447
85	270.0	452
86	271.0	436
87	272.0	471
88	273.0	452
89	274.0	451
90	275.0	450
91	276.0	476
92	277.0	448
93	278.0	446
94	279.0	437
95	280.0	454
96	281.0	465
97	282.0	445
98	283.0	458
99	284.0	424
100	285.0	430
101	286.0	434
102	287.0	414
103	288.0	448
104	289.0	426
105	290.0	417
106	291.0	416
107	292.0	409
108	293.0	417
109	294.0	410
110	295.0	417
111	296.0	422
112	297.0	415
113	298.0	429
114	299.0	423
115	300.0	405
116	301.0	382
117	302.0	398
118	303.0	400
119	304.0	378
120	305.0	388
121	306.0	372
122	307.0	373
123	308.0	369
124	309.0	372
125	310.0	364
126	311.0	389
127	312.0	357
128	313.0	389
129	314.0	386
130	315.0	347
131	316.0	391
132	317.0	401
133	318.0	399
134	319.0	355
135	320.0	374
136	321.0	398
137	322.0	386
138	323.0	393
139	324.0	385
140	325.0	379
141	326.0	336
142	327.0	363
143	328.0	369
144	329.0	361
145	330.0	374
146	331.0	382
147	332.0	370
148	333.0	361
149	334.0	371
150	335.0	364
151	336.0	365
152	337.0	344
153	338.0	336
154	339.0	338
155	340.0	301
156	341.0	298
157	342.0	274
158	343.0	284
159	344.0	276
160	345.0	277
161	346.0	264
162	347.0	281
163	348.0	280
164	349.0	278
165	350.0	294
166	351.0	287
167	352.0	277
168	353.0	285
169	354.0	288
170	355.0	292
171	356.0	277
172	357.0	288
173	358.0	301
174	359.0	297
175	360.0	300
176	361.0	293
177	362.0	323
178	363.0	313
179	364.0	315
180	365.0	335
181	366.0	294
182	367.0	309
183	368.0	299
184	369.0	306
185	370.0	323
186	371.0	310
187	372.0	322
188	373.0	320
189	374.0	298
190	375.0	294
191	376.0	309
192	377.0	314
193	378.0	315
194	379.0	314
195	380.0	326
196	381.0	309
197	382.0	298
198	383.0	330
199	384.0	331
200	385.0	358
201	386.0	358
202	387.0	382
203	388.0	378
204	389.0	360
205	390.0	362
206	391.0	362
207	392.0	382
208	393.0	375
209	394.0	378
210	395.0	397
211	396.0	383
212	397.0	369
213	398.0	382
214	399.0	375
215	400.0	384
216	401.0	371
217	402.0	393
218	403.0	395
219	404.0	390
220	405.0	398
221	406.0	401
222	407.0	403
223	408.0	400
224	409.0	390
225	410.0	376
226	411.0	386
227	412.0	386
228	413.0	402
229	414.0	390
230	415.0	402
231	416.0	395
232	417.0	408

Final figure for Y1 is 26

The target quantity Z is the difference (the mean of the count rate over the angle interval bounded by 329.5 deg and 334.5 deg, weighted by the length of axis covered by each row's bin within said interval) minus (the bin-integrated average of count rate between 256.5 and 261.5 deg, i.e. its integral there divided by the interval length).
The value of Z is -49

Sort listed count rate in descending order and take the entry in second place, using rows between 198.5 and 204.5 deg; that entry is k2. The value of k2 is 419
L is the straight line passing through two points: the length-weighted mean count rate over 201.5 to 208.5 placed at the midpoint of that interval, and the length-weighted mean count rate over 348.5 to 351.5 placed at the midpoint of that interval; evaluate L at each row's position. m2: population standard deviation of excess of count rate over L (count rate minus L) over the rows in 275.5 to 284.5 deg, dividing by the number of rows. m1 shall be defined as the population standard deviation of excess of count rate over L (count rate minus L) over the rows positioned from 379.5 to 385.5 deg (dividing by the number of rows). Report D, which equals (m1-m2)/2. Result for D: 2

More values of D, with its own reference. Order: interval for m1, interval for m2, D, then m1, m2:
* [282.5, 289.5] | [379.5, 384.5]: 0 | 14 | 13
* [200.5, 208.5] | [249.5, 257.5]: 17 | 40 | 7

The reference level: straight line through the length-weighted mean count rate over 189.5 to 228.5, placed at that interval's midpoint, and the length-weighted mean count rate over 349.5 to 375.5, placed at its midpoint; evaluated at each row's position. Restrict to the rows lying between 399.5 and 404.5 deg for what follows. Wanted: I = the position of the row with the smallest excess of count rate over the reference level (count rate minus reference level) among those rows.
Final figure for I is 401.0 deg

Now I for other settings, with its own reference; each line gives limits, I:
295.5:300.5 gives 300.0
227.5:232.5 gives 230.0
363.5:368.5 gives 366.0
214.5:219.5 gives 216.0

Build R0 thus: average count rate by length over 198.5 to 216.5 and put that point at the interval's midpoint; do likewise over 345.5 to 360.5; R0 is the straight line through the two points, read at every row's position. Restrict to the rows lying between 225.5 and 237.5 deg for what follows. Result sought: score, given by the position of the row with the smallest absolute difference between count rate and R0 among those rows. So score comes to 235.0 deg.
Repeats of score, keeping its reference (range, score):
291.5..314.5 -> 312.0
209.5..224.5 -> 214.0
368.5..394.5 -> 375.0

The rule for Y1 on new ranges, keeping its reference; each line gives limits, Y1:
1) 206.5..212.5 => -141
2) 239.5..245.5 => -38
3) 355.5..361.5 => 17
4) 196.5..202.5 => -162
